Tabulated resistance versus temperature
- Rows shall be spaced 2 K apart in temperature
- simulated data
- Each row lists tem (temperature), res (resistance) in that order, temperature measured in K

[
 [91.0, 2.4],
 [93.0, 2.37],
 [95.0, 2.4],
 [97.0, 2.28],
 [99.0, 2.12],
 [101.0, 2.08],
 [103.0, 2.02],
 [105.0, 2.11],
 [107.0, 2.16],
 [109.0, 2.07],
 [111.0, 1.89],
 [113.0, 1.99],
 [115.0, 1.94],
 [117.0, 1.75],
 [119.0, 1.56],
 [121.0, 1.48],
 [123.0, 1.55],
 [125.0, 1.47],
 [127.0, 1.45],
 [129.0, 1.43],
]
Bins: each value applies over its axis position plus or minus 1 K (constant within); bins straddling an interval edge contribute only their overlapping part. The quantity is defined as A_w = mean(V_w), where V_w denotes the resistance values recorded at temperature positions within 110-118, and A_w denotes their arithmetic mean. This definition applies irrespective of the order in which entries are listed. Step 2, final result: 1.89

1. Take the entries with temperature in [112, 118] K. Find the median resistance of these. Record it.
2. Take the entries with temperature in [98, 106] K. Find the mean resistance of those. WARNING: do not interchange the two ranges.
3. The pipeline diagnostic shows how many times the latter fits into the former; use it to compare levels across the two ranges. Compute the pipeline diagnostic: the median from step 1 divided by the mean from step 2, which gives 0.93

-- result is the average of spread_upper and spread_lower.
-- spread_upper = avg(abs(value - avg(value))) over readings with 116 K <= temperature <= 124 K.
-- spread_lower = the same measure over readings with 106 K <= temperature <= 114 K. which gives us 0.085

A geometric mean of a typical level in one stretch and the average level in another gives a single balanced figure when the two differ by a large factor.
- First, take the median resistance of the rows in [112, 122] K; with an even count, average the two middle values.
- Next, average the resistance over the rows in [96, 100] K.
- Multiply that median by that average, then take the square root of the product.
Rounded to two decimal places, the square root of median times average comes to 1.96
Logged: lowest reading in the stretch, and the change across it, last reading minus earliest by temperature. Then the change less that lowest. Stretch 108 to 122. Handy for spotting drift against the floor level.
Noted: -2.07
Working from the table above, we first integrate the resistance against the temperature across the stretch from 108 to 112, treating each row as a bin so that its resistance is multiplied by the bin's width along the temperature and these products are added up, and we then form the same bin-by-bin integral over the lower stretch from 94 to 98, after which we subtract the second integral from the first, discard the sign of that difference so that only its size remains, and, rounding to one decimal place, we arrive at 1.4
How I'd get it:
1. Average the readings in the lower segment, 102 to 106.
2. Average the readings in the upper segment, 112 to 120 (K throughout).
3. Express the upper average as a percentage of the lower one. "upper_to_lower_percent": 88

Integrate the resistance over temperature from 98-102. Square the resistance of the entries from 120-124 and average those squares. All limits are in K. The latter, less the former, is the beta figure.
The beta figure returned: -6.10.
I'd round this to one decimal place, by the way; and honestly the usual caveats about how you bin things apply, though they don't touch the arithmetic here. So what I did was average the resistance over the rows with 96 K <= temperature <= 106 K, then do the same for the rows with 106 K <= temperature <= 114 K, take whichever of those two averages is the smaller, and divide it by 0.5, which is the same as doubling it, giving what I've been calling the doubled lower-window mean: 4.1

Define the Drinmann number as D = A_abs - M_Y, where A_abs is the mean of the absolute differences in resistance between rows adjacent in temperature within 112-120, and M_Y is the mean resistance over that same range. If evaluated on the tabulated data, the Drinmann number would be -1.67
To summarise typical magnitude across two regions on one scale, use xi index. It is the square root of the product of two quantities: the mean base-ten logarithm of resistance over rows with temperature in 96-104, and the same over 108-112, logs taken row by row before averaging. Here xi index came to 0.311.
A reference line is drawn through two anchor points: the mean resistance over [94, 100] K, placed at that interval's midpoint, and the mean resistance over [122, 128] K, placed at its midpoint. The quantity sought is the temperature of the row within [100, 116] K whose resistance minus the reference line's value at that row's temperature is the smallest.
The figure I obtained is 103.0 K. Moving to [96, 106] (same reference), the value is 99.0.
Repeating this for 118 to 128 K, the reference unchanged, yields 121.0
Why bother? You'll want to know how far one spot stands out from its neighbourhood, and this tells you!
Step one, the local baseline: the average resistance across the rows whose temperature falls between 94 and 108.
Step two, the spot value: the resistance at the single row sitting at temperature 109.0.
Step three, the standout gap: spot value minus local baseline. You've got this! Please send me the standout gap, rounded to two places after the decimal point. -0.10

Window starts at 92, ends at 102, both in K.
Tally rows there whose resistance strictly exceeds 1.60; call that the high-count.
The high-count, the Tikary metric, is 5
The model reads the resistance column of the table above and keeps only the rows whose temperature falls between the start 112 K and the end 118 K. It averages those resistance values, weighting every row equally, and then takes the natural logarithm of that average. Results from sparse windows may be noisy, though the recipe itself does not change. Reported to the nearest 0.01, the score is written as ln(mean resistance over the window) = 0.64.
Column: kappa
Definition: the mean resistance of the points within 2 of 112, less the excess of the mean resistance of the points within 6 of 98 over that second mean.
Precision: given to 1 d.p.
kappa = 1.7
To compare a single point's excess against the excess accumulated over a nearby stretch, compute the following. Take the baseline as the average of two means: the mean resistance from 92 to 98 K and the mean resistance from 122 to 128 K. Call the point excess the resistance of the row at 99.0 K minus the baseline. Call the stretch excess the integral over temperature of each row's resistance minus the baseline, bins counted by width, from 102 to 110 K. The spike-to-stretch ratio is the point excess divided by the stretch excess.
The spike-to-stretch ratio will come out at 0.15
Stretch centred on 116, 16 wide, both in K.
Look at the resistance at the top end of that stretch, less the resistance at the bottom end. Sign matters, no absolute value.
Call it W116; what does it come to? -0.520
